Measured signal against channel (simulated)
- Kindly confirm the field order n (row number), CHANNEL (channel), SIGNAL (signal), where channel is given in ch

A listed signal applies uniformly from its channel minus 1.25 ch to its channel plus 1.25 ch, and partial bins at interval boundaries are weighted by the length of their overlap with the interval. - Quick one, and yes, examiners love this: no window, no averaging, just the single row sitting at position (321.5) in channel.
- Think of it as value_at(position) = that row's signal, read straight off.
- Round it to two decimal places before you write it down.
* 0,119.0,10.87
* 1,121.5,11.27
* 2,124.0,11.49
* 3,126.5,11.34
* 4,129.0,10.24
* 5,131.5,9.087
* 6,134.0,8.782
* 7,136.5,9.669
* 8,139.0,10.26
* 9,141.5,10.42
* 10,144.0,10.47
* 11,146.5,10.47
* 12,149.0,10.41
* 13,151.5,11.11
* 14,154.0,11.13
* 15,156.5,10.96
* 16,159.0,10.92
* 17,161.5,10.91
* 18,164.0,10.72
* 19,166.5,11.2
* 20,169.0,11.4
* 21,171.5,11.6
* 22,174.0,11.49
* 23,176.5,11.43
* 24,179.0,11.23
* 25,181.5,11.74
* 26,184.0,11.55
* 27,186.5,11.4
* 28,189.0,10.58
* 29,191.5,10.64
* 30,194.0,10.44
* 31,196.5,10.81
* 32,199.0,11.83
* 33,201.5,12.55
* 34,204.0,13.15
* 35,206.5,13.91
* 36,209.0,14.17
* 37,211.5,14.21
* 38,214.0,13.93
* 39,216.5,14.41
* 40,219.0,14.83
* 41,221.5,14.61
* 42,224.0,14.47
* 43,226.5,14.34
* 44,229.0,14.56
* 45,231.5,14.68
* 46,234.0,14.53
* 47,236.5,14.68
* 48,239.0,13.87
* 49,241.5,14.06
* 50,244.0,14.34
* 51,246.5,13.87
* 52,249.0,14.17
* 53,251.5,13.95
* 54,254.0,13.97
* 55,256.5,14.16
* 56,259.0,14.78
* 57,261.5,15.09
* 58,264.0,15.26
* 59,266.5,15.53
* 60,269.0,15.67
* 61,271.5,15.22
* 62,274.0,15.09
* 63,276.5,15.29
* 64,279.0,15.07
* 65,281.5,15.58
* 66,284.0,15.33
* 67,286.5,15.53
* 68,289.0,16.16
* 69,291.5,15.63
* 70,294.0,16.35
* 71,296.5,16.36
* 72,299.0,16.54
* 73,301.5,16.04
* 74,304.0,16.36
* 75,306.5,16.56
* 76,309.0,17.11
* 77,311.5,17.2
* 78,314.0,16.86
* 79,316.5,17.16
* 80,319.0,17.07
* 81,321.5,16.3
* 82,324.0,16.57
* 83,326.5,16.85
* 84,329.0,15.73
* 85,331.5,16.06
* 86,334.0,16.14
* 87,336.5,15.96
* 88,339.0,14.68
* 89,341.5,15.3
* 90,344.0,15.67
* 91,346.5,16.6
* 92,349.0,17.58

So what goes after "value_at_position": 16.30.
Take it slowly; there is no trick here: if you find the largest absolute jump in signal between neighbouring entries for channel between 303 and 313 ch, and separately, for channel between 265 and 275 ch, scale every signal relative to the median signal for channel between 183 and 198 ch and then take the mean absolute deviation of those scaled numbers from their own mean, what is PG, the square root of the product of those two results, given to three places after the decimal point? 0.107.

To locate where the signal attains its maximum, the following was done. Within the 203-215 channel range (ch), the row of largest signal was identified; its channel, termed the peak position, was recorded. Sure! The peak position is 211.5 ch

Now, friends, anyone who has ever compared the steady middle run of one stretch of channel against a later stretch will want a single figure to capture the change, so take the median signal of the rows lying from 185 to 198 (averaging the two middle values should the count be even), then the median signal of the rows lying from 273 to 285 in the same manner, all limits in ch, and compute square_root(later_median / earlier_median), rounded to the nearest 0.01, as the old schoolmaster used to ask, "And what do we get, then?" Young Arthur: 1.20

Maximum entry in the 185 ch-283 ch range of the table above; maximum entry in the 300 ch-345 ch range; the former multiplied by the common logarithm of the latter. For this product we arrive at 19.4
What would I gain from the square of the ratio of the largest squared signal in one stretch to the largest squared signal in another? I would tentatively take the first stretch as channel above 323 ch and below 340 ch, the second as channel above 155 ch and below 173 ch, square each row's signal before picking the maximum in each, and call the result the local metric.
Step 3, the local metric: 4.45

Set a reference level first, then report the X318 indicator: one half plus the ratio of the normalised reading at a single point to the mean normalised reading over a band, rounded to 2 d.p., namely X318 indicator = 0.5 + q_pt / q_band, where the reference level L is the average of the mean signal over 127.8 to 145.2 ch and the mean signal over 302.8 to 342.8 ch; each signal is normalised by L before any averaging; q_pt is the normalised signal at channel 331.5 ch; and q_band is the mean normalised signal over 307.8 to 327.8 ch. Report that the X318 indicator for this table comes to 1.45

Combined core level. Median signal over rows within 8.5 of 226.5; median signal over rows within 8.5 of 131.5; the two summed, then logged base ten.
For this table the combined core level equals 1.39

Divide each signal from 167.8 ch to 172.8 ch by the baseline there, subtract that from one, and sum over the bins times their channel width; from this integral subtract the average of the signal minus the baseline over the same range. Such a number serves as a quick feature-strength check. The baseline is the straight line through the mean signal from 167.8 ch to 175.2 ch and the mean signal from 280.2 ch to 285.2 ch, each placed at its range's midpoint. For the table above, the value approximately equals -0.1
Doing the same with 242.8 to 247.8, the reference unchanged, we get 0.0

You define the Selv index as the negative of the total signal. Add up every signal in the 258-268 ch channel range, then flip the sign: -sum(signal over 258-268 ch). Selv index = -61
